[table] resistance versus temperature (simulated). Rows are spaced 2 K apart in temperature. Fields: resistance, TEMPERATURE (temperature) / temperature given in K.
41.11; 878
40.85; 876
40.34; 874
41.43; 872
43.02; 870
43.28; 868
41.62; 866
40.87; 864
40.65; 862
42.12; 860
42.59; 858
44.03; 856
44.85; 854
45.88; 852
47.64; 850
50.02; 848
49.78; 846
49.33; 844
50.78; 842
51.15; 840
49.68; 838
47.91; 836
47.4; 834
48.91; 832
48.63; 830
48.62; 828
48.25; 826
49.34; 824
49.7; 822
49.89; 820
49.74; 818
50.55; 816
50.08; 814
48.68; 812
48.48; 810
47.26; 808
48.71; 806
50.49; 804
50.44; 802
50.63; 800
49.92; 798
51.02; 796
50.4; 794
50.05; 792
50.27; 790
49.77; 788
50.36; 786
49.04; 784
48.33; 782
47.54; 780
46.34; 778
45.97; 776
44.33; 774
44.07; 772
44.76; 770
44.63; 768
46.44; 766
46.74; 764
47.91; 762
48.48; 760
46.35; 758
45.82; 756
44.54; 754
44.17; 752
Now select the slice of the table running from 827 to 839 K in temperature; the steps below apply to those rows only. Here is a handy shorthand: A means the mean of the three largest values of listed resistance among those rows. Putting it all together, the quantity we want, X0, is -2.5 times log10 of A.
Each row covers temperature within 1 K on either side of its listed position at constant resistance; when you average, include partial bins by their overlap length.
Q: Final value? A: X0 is -4.23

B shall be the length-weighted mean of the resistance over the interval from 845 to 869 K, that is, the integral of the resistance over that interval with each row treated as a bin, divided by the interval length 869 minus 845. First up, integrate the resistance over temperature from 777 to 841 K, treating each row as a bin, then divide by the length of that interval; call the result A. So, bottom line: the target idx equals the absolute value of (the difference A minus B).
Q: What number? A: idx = 4.9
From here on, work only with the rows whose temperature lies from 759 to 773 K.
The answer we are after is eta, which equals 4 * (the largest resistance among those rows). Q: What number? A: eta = 194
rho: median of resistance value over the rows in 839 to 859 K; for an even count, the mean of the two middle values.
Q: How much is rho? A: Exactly 48.5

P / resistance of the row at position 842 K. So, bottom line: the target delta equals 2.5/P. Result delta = 0.0492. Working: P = 50.78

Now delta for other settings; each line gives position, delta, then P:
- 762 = 0.0522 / 47.91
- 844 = 0.0507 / 49.33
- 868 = 0.0578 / 43.28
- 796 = 0.0490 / 51.02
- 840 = 0.0489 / 51.15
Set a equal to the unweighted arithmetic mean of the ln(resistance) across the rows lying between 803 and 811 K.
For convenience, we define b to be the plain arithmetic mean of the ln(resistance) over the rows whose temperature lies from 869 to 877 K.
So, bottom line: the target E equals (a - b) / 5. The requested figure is 0.033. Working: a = 3.89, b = 3.72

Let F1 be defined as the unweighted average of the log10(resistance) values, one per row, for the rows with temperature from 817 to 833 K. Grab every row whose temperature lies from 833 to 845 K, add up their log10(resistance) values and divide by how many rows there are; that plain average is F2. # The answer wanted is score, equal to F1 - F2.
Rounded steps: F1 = 1.69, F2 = 1.69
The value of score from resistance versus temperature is -0.002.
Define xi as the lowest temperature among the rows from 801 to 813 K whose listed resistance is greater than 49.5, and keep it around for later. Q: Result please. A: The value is 802 K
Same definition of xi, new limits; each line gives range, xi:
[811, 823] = 814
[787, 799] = 788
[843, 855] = 846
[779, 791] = 786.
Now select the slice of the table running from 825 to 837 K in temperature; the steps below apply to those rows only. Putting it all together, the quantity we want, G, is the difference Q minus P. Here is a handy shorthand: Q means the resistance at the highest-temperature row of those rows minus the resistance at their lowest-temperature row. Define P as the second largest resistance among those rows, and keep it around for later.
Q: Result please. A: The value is -49.0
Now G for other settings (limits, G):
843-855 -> -54.3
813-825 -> -50.8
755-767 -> -47.3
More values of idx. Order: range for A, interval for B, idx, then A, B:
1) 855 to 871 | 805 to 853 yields 6.7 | 42.3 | 49.02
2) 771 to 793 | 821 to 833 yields 1.1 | 47.8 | 48.91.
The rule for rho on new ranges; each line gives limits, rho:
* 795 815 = 50.0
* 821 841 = 48.8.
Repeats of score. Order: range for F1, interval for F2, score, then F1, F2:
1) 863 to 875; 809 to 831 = -0.072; 1.62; 1.69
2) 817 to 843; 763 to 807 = 0.010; 1.69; 1.68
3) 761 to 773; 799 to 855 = -0.030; 1.66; 1.69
